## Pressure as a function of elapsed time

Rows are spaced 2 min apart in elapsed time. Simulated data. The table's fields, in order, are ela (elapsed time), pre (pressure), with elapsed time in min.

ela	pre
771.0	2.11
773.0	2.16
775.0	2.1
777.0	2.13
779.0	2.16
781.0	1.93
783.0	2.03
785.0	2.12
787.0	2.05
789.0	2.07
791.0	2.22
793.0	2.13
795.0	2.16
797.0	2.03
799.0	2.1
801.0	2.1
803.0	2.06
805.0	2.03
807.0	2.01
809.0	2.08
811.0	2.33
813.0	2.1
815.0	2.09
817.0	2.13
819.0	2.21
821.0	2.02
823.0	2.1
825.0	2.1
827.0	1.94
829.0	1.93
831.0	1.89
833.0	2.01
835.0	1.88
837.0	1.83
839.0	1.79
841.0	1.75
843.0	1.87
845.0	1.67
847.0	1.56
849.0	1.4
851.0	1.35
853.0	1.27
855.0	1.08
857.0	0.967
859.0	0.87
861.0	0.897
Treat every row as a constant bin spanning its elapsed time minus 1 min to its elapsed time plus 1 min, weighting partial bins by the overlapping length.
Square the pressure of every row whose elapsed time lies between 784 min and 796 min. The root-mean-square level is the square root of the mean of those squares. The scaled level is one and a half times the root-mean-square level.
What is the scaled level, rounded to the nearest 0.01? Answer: 3.19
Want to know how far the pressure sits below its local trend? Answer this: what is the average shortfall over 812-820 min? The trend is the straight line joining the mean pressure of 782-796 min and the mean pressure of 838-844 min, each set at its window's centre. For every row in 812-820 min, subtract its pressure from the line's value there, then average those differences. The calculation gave -0.181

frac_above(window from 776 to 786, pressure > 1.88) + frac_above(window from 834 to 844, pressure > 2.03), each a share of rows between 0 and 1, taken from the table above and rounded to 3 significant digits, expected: 1.00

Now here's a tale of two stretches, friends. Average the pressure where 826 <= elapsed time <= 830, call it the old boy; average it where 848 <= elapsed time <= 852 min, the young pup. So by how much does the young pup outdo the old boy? -0.6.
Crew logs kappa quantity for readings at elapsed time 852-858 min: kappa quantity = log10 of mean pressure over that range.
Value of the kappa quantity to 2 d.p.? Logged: 0.04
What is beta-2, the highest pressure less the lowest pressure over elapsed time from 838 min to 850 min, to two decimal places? 0.47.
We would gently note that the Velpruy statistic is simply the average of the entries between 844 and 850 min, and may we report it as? 1.54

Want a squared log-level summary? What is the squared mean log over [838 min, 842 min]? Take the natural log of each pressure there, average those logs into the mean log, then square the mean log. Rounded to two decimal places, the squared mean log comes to 0.33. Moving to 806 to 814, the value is 0.57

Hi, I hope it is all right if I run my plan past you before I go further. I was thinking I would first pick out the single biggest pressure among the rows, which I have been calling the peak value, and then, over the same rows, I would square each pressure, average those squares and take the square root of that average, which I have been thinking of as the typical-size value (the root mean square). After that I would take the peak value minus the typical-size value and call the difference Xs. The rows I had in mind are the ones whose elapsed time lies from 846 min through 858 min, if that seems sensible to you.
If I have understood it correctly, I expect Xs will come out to 0.27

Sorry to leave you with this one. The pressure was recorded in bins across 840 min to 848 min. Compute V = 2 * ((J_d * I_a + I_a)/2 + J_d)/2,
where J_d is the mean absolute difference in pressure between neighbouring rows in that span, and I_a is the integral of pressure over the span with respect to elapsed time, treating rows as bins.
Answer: 8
